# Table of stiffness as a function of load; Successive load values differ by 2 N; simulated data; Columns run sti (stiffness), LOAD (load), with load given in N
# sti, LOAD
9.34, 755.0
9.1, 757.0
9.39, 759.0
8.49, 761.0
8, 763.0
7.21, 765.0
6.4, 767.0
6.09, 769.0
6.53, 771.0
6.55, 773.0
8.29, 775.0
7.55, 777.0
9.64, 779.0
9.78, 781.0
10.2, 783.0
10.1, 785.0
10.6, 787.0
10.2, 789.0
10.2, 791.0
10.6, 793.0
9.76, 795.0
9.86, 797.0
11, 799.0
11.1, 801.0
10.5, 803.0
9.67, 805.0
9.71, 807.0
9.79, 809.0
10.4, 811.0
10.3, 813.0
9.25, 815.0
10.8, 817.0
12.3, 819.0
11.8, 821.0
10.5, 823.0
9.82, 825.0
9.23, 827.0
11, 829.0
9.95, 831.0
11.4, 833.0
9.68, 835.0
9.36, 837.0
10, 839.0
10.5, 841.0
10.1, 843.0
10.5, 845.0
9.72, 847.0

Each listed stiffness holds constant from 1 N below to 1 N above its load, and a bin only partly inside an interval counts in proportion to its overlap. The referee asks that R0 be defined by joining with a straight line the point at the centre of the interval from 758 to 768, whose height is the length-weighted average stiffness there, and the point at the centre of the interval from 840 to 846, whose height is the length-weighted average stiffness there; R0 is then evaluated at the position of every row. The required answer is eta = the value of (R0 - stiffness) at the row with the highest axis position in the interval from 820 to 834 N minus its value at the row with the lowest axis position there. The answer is 0.8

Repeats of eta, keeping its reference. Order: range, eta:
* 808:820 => -2.2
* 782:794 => -0.1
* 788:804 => 0.1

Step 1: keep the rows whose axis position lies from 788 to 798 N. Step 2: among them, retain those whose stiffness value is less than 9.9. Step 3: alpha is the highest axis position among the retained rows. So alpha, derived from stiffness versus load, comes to 797.0 N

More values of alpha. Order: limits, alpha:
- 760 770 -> 769.0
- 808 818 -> 815.0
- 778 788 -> 781.0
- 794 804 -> 797.0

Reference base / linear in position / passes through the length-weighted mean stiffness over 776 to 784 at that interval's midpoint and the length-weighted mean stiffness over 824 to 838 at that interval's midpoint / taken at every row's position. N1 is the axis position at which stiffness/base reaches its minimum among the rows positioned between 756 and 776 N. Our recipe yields 769.0 N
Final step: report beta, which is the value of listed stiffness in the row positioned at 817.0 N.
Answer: 10.8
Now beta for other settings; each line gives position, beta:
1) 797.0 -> 9.86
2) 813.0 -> 10.3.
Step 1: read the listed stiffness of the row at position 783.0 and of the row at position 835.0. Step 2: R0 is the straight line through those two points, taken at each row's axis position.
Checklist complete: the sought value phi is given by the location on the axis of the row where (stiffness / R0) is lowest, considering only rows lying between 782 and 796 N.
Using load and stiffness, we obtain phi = 795.0 N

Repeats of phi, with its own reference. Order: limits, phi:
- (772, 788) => 773.0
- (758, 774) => 769.0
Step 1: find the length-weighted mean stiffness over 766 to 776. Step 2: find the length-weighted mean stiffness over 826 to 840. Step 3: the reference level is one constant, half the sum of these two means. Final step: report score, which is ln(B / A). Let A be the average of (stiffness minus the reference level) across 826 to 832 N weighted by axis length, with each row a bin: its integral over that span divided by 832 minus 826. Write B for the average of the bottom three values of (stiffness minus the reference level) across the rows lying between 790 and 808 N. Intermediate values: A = 1.63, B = 1.28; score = -0.2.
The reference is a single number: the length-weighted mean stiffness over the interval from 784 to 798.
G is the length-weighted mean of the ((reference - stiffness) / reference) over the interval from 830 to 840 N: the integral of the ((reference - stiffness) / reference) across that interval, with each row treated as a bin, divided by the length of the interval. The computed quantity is 0.011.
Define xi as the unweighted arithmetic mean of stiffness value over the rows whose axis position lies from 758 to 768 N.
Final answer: 7.9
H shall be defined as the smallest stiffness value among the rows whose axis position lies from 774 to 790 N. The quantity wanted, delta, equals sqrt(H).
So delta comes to 2.75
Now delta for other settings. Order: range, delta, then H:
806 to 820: 3.04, 9.25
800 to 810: 3.11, 9.67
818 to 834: 3.04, 9.23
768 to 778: 2.47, 6.09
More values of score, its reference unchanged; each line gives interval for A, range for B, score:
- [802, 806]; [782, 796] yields 0.0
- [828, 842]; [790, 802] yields -0.2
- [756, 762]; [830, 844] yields 0.8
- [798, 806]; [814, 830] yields -0.8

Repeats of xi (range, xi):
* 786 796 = 10.3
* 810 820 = 10.6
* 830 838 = 10.1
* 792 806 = 10.4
